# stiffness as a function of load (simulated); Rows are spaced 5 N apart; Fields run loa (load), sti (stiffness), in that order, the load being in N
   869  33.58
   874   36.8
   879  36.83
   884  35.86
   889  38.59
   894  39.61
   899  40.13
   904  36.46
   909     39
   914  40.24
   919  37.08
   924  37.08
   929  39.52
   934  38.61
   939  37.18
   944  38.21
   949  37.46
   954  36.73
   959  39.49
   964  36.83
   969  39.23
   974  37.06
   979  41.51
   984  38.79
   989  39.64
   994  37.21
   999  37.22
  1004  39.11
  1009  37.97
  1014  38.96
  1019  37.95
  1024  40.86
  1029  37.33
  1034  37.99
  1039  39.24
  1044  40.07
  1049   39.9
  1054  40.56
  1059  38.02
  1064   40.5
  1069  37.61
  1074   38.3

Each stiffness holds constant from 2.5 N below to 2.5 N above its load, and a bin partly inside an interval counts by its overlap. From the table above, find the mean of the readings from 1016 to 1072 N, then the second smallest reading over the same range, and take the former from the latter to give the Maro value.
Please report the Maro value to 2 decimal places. -1.48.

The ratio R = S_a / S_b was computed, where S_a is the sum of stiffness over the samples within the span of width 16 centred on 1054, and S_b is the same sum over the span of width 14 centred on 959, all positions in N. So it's 1.05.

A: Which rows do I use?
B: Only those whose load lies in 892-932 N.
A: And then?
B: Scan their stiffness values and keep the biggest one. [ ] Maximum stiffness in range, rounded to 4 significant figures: 40.24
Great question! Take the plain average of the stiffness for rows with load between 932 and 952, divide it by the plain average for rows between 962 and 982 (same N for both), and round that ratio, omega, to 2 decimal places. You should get 0.98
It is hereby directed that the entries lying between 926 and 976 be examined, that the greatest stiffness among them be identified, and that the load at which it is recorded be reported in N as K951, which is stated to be 929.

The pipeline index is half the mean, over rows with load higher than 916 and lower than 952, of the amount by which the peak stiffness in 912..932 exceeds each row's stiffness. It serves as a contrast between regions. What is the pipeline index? 1.2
